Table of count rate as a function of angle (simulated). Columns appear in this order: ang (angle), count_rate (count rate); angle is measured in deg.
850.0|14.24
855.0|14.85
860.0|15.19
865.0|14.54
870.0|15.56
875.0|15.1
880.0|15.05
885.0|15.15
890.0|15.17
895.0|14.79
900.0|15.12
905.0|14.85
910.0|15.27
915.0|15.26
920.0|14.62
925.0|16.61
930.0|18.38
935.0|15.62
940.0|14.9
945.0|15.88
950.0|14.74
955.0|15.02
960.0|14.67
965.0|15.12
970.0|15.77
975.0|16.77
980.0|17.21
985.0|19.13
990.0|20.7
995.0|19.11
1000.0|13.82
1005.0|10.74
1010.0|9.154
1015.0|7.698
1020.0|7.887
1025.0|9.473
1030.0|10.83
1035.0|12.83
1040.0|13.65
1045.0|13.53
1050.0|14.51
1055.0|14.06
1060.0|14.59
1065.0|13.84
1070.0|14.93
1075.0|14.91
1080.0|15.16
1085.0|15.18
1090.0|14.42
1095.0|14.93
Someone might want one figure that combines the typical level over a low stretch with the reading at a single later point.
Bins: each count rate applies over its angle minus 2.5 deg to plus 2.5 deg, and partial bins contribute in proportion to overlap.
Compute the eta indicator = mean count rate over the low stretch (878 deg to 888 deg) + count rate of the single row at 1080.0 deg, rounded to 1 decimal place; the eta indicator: 30.3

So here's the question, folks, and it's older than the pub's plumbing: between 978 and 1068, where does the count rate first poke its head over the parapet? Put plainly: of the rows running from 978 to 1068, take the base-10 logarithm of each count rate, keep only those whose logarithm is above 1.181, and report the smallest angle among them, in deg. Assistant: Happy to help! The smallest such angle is 980.0 deg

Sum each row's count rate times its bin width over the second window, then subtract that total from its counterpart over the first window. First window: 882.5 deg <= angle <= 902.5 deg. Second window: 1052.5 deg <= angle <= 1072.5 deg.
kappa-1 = 14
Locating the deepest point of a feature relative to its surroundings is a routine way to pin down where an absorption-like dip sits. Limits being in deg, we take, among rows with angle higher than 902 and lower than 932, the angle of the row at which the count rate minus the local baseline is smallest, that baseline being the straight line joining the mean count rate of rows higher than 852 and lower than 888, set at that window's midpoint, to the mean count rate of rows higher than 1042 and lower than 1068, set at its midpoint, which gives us 920.0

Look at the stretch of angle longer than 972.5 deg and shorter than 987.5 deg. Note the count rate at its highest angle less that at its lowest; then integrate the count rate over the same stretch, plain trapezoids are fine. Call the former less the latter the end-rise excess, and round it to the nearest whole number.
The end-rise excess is -263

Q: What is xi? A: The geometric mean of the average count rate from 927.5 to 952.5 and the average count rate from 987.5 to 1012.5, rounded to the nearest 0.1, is 15.3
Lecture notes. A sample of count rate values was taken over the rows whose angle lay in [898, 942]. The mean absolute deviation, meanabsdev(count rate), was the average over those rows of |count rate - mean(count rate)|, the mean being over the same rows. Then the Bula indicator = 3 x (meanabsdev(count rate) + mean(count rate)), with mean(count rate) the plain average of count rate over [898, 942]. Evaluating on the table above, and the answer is 49.4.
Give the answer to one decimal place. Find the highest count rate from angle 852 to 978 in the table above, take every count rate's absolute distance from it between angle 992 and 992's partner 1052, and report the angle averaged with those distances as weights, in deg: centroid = 1022.1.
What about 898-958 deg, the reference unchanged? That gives 927.1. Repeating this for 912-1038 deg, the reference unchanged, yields 991.9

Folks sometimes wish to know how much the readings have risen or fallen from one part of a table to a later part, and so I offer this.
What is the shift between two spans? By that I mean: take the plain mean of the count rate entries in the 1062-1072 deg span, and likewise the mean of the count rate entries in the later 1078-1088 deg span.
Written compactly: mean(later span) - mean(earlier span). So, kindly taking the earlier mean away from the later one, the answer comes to 0.8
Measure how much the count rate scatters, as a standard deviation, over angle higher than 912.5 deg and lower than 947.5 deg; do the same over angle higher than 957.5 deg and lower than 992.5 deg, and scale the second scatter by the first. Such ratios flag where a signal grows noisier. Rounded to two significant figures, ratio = 1.7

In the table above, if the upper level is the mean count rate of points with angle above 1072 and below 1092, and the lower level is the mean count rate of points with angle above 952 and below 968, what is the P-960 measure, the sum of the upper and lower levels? 29.9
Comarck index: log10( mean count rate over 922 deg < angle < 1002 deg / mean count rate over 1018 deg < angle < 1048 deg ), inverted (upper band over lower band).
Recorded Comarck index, -0.16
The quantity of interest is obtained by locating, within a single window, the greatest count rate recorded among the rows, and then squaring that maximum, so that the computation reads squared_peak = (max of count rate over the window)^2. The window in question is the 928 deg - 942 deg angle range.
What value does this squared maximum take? 338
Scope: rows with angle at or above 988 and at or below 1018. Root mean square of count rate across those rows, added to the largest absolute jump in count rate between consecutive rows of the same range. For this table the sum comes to 20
